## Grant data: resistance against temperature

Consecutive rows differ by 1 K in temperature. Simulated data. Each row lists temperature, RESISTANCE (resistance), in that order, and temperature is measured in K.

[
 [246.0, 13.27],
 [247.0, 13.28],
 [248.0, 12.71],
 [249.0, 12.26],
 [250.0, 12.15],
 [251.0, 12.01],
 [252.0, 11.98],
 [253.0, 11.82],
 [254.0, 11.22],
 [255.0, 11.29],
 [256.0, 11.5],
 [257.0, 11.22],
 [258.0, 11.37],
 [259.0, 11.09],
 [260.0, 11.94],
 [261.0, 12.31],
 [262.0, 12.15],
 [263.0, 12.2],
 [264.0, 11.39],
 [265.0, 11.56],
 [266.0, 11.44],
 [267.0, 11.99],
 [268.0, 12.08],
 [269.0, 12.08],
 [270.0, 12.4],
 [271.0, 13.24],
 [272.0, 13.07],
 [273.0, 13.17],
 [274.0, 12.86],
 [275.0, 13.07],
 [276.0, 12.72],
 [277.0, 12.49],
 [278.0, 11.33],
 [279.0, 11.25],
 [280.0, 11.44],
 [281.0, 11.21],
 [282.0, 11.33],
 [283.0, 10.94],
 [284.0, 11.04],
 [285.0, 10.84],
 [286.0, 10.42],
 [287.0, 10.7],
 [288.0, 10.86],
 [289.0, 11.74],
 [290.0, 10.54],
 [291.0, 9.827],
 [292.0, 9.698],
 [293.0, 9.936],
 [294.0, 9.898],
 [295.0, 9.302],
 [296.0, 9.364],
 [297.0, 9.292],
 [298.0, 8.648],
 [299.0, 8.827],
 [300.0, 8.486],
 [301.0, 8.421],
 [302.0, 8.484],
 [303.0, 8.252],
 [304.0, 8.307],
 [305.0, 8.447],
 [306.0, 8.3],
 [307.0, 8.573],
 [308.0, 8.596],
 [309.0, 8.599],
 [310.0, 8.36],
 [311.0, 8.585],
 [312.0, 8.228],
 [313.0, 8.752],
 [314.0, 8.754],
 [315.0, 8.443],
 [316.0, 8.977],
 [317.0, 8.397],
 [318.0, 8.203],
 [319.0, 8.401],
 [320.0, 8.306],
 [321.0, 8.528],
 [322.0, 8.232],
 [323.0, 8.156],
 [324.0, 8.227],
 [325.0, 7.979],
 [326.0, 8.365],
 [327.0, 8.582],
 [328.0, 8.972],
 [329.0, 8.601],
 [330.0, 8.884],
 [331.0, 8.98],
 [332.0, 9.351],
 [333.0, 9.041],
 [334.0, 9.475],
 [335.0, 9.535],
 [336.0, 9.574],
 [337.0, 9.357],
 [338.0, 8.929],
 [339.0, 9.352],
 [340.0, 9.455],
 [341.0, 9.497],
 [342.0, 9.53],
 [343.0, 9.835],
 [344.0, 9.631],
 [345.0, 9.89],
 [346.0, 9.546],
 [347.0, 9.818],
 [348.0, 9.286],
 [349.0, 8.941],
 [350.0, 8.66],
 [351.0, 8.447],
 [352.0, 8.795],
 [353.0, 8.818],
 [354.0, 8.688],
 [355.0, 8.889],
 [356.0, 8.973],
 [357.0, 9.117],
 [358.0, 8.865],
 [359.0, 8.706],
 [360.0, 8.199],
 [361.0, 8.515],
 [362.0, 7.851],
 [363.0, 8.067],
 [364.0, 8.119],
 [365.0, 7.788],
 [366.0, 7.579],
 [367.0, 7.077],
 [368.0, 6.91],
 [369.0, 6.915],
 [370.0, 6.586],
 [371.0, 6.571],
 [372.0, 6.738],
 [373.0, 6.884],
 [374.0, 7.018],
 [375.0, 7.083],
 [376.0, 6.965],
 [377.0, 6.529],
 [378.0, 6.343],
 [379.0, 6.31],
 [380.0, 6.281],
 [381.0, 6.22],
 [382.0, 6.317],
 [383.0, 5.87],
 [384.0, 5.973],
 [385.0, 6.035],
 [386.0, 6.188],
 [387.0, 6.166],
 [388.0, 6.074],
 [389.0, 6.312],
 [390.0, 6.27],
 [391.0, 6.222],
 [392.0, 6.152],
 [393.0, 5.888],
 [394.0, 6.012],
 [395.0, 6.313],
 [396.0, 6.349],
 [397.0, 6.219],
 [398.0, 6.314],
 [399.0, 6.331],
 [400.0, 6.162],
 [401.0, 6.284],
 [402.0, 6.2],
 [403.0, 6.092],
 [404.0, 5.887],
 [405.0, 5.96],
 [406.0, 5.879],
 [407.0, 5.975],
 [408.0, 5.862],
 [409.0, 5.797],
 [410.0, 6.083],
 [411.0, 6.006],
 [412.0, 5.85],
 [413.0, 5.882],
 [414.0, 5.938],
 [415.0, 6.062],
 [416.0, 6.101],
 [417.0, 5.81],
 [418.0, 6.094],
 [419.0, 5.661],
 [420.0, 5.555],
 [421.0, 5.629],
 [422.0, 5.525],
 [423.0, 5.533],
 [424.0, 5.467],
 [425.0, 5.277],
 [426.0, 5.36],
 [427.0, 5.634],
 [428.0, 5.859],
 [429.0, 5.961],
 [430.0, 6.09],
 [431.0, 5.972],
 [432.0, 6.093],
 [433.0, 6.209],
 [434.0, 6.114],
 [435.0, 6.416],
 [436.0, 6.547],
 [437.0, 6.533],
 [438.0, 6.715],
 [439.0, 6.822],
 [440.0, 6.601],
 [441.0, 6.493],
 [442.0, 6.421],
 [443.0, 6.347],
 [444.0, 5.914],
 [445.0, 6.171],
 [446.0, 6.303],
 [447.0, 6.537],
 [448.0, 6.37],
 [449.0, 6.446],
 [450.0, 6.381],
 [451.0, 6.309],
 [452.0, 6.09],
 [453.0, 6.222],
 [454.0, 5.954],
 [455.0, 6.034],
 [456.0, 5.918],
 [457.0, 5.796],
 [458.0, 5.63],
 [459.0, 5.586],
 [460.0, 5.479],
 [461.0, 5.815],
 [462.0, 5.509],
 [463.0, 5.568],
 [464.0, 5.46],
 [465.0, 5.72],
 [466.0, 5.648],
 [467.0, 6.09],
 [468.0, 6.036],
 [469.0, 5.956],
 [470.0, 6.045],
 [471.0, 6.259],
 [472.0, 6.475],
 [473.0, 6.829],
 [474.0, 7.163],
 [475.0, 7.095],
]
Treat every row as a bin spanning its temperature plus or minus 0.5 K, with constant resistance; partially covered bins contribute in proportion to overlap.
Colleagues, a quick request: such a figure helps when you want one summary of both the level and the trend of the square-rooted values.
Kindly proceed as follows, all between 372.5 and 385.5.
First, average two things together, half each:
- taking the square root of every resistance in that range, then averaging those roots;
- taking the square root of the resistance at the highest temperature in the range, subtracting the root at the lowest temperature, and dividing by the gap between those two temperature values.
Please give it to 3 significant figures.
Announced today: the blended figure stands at 1.26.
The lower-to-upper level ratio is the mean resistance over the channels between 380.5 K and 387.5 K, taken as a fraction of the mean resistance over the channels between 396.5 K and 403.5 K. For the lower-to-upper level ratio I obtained 0.98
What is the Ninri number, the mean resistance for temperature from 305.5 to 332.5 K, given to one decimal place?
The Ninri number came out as 8.5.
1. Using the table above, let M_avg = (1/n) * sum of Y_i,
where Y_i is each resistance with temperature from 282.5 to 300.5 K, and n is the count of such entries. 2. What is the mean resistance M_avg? 10.0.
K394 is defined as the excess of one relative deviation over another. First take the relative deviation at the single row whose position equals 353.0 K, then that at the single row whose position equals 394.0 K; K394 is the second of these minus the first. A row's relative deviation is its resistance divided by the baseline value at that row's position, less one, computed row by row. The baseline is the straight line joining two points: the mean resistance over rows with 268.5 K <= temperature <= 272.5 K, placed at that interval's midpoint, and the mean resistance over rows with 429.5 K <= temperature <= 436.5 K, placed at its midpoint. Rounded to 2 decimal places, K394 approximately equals -0.16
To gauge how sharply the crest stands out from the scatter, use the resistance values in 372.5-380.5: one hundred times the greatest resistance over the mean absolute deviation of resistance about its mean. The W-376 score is 2278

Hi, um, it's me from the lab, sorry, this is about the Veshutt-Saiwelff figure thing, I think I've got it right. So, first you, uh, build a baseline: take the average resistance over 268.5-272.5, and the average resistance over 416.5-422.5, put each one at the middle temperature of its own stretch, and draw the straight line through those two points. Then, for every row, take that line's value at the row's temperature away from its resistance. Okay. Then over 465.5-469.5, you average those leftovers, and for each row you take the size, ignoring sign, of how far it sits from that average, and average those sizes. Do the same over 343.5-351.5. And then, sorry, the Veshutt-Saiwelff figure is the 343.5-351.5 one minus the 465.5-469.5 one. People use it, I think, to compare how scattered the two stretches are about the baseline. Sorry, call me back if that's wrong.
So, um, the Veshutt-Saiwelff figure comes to 0.18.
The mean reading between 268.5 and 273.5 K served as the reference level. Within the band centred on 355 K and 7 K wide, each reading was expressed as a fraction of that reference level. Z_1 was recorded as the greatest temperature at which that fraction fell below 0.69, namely 354.0 K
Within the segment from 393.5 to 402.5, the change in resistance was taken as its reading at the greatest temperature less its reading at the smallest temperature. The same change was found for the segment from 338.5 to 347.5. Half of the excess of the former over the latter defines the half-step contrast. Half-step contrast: -0.14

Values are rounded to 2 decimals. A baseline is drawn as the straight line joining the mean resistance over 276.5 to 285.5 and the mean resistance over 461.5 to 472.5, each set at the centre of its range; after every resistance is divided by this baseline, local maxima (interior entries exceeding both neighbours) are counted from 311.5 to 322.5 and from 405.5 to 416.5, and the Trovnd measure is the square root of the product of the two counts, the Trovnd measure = 2.83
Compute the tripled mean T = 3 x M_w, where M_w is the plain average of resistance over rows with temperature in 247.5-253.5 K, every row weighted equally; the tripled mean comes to 36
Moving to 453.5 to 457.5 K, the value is 18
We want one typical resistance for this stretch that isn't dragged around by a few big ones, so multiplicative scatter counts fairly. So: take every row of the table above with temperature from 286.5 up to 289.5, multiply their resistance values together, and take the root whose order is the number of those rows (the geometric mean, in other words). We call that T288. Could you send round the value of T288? 11.1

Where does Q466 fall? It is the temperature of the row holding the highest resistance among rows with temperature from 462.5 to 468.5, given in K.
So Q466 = 467.0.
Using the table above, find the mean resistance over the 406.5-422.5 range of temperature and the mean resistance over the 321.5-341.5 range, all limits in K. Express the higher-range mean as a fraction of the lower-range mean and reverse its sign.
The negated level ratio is -0.66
